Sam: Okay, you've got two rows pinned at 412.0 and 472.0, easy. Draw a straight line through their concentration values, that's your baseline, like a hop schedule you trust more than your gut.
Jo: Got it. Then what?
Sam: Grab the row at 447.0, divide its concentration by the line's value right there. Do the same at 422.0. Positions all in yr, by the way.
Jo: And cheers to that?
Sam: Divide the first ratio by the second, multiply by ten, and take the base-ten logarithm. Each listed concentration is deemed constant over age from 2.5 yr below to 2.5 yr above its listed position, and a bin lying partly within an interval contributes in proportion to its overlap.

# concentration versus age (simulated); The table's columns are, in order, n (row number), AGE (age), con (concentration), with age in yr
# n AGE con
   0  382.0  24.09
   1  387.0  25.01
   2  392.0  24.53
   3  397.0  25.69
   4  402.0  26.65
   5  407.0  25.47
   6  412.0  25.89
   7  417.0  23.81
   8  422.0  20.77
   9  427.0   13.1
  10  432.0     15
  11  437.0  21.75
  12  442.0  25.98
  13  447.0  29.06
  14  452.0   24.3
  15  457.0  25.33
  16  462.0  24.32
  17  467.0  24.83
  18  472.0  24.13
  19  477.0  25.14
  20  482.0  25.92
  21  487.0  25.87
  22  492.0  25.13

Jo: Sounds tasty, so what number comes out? 1.16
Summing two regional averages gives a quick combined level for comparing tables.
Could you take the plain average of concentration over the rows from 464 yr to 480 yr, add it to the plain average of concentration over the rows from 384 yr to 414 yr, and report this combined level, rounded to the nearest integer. 50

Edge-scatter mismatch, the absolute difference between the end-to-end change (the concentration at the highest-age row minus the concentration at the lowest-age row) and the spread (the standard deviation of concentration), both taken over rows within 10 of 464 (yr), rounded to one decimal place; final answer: 1.7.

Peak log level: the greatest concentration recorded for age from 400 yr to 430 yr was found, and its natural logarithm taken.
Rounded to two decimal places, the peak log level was 3.28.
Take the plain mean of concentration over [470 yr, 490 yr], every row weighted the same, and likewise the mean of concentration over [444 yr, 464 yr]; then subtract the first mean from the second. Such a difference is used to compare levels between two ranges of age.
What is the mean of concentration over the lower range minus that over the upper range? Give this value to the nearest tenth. 0.5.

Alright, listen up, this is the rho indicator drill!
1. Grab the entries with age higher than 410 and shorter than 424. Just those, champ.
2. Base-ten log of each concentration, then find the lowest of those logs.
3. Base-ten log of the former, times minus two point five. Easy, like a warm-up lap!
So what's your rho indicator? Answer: -0.30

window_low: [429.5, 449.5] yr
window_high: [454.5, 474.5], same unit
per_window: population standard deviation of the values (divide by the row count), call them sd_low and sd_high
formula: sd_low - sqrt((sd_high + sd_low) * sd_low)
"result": -0.23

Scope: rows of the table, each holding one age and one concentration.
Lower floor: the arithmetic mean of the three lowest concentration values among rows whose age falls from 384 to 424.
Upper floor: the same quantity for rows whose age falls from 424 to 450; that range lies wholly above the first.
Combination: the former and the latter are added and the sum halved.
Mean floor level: 19.8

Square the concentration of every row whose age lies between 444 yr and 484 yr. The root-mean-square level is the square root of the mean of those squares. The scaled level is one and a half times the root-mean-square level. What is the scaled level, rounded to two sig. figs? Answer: 38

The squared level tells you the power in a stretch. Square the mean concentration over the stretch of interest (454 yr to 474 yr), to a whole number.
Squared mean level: 608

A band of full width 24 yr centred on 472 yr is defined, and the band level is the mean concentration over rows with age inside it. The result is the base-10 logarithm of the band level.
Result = 1.40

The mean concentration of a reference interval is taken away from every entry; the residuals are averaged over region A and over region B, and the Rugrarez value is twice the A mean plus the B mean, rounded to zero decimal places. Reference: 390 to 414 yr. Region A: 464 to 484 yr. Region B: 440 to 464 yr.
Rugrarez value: -1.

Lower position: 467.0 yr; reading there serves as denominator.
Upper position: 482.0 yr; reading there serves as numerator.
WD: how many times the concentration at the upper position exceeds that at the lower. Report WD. 1.04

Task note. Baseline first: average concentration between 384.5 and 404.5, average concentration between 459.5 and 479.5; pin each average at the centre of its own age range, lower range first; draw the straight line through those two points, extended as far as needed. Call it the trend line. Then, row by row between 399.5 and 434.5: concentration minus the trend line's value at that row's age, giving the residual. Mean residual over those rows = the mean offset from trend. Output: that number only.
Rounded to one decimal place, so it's -3.7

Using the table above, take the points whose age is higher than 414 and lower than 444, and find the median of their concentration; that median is 21.3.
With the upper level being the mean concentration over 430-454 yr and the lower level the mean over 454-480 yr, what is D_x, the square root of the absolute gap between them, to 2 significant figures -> 1.2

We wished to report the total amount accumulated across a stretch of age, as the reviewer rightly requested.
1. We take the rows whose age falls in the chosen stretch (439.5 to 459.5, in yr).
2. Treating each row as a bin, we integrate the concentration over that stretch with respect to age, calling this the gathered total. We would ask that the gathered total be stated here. 523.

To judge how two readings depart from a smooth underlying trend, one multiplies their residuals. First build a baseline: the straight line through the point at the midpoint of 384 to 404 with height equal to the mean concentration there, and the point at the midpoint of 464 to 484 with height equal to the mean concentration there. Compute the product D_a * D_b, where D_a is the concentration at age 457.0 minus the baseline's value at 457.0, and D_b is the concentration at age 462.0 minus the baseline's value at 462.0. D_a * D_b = 0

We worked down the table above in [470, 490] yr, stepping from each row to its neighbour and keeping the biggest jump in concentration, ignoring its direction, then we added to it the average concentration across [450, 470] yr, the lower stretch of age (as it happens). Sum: 25.7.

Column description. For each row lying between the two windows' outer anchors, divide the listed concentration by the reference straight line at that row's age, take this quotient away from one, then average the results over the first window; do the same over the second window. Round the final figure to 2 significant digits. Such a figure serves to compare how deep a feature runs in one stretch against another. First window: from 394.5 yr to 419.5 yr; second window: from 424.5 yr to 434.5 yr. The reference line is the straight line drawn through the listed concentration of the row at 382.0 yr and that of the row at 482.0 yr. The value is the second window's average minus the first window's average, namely 0.48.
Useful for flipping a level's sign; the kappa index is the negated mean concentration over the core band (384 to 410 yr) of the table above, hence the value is -25.5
